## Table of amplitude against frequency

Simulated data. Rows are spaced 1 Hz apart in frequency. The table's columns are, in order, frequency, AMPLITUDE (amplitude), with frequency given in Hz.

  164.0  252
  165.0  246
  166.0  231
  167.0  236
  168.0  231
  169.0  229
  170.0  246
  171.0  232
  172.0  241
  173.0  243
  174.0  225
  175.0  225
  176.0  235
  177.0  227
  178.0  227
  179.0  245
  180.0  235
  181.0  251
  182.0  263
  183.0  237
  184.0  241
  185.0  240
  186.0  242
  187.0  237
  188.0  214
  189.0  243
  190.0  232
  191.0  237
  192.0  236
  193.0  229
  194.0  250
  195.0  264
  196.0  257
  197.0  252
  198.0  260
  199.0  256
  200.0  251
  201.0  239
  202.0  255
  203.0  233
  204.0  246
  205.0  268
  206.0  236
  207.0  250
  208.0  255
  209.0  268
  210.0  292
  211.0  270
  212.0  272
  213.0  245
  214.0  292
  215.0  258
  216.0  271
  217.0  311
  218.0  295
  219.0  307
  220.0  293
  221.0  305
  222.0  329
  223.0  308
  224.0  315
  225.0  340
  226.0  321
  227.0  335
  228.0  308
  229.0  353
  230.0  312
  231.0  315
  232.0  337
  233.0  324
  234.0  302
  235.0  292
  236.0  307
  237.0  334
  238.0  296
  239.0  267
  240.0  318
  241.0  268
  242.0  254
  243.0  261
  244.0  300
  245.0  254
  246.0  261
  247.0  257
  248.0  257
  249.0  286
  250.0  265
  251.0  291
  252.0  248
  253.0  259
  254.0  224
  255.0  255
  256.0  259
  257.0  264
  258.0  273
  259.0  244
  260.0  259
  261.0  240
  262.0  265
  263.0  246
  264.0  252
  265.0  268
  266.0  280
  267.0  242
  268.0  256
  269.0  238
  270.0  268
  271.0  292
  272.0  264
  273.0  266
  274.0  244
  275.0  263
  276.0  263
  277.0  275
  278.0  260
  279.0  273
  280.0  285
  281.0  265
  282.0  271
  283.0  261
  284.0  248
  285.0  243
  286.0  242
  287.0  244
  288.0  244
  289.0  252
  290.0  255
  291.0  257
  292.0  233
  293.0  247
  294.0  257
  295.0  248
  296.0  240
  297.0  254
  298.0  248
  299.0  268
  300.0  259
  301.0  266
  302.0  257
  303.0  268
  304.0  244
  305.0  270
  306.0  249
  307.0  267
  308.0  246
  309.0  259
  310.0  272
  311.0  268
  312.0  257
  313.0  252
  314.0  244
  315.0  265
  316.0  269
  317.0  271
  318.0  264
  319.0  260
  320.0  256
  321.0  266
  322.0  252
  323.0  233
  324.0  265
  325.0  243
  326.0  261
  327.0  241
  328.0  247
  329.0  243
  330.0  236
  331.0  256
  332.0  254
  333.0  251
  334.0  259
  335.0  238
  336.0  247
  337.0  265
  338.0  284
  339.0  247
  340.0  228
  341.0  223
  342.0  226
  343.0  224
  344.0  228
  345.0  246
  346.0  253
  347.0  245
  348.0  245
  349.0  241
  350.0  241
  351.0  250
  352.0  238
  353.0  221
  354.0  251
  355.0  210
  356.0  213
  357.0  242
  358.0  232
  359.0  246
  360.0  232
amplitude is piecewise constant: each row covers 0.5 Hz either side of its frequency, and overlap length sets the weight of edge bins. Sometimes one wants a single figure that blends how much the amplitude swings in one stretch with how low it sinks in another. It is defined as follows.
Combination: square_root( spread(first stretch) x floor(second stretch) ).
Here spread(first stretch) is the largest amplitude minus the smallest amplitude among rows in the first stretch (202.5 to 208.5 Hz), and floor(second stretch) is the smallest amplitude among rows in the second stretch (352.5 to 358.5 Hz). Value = 86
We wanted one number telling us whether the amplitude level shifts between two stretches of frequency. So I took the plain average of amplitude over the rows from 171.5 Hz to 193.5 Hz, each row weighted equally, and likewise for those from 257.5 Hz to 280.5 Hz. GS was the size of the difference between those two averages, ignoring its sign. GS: 25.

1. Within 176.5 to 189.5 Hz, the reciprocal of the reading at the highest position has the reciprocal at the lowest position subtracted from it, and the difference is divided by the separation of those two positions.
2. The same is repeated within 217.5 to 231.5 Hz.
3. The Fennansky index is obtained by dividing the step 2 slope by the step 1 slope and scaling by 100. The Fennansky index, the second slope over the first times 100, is 68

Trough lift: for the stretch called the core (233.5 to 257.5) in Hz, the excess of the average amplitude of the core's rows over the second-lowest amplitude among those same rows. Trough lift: 26.1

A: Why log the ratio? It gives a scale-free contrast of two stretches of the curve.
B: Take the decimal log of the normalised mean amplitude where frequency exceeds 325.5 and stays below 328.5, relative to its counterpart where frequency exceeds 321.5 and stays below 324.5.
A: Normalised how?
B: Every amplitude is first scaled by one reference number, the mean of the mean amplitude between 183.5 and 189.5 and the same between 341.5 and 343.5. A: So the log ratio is 0.00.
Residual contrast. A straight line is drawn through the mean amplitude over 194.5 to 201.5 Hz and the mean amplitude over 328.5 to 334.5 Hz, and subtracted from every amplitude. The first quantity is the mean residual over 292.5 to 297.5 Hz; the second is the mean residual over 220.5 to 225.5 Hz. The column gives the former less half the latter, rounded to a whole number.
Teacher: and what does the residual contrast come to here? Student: -35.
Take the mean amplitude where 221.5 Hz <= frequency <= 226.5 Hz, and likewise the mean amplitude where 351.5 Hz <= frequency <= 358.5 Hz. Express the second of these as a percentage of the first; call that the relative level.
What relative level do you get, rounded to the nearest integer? 71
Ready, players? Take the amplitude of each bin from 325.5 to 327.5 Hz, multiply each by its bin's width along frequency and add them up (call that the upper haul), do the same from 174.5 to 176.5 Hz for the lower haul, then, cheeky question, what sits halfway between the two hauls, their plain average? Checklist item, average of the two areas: 481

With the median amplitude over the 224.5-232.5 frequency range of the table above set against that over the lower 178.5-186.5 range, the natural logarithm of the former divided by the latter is 0.306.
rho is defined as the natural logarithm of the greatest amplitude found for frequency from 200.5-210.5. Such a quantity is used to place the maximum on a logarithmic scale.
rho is 5.68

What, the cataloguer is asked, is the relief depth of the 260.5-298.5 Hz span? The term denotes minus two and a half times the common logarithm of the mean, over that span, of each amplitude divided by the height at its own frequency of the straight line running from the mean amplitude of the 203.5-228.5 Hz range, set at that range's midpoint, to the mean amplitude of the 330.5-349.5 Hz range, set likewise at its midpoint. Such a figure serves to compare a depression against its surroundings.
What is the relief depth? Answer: 0.039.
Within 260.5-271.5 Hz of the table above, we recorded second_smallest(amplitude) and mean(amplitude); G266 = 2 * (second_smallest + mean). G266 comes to 998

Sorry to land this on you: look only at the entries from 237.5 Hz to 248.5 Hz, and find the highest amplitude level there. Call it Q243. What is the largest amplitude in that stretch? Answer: 318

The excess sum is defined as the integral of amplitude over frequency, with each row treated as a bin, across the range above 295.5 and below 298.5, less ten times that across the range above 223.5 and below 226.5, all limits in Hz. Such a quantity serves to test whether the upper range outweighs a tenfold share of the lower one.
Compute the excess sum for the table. -9018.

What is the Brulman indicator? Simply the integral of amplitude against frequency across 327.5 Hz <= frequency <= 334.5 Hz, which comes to 1746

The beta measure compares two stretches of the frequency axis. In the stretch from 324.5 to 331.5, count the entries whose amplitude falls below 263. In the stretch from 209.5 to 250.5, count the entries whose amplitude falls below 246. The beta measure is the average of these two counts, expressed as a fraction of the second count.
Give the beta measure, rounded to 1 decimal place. 4.0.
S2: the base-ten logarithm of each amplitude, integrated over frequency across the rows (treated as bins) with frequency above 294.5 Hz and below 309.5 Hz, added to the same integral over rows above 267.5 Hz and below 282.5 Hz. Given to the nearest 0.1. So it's 72.5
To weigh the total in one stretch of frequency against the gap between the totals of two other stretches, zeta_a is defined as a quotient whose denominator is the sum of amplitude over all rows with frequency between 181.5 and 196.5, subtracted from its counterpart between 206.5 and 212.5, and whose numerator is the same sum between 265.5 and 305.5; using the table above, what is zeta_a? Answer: -5.1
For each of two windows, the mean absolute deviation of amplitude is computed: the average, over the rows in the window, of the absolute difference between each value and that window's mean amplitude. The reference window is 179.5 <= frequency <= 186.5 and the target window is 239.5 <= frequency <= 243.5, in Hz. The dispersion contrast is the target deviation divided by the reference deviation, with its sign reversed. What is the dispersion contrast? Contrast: -2.9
